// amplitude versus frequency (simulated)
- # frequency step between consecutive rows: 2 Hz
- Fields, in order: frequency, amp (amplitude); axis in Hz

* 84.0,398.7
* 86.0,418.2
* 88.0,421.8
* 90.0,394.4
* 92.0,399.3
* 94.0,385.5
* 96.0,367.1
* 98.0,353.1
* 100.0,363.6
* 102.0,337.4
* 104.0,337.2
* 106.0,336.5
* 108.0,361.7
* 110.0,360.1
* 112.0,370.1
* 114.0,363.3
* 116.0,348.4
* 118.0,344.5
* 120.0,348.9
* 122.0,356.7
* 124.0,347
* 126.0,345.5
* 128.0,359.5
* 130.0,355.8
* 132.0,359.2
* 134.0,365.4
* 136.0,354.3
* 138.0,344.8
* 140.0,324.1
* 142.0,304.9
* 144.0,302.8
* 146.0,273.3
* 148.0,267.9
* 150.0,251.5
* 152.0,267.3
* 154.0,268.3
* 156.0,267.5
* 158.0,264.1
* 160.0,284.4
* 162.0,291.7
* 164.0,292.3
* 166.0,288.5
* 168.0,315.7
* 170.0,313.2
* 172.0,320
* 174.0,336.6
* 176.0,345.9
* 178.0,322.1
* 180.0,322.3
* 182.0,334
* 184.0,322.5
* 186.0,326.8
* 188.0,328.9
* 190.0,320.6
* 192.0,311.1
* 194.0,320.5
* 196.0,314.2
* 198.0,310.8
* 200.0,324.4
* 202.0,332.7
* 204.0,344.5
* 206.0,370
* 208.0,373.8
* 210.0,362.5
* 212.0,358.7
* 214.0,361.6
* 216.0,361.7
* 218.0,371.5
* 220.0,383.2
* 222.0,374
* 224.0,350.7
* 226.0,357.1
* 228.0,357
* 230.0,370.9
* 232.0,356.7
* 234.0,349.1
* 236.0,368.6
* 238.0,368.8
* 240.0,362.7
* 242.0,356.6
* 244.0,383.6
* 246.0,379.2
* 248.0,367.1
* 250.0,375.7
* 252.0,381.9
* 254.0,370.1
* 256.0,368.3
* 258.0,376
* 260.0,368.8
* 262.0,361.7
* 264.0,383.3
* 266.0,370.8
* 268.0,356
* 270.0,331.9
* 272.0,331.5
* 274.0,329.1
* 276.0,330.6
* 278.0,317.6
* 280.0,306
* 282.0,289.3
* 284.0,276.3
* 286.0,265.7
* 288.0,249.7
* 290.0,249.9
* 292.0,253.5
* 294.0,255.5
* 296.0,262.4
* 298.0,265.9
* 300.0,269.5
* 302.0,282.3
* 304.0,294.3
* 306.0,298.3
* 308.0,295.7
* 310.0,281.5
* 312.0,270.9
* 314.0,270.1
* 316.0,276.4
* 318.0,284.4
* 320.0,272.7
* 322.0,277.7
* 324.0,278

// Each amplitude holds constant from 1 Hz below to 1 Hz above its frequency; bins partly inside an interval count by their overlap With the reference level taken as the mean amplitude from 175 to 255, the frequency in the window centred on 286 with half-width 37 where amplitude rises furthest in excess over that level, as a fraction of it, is 264.0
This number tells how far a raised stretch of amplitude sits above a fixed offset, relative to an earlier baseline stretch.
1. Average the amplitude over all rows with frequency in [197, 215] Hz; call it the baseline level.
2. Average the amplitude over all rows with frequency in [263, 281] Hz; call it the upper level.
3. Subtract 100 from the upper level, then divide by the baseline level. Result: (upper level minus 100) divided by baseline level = 0.69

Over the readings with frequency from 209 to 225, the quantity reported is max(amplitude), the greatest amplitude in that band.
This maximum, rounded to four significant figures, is 383.2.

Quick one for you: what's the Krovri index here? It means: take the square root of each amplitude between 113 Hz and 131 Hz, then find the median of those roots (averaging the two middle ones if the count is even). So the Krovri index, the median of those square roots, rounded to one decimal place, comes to 18.7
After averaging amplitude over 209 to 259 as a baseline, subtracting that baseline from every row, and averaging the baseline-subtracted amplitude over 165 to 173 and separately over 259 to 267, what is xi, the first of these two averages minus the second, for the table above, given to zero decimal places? -62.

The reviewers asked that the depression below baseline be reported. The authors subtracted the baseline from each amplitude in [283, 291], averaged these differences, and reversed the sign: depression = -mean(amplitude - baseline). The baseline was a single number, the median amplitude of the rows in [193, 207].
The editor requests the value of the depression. 64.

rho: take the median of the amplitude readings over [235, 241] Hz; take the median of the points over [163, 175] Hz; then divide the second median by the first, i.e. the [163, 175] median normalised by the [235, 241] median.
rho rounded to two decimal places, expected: 0.85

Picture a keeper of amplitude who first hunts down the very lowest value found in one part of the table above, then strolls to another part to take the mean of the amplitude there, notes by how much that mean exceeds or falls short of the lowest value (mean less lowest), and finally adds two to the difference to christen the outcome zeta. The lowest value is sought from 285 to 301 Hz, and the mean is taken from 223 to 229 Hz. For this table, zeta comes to 107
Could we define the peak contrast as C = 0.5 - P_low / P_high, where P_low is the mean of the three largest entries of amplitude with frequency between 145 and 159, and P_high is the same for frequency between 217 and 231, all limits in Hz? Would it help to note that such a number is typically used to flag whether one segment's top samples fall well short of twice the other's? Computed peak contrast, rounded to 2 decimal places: -0.22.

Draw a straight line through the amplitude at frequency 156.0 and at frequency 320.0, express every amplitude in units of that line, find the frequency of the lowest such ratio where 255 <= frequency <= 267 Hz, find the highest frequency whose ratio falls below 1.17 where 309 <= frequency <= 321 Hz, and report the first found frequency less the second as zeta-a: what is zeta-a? -58 Hz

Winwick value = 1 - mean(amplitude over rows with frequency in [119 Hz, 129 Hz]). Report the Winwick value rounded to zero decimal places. -351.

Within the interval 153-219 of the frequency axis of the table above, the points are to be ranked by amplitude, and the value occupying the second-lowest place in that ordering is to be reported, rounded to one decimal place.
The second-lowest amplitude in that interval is 267.5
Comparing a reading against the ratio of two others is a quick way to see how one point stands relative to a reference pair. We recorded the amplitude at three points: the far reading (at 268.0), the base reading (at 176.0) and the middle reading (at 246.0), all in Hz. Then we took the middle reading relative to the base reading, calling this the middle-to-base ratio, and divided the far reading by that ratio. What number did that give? 325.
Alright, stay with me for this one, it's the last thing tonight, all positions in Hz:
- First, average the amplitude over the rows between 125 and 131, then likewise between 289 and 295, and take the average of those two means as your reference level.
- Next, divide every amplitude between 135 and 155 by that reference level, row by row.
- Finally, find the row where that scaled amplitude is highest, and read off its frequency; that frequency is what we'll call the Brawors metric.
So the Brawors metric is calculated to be 136.0 Hz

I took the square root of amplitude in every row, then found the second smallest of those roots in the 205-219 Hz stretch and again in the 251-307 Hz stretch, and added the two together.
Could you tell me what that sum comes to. 34.8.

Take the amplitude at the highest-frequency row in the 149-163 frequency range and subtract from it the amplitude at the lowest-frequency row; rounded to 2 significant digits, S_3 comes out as 40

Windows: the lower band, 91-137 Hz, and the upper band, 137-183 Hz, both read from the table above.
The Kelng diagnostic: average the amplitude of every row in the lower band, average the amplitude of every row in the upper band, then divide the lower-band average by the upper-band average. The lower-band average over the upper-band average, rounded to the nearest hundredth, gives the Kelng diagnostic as 1.19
